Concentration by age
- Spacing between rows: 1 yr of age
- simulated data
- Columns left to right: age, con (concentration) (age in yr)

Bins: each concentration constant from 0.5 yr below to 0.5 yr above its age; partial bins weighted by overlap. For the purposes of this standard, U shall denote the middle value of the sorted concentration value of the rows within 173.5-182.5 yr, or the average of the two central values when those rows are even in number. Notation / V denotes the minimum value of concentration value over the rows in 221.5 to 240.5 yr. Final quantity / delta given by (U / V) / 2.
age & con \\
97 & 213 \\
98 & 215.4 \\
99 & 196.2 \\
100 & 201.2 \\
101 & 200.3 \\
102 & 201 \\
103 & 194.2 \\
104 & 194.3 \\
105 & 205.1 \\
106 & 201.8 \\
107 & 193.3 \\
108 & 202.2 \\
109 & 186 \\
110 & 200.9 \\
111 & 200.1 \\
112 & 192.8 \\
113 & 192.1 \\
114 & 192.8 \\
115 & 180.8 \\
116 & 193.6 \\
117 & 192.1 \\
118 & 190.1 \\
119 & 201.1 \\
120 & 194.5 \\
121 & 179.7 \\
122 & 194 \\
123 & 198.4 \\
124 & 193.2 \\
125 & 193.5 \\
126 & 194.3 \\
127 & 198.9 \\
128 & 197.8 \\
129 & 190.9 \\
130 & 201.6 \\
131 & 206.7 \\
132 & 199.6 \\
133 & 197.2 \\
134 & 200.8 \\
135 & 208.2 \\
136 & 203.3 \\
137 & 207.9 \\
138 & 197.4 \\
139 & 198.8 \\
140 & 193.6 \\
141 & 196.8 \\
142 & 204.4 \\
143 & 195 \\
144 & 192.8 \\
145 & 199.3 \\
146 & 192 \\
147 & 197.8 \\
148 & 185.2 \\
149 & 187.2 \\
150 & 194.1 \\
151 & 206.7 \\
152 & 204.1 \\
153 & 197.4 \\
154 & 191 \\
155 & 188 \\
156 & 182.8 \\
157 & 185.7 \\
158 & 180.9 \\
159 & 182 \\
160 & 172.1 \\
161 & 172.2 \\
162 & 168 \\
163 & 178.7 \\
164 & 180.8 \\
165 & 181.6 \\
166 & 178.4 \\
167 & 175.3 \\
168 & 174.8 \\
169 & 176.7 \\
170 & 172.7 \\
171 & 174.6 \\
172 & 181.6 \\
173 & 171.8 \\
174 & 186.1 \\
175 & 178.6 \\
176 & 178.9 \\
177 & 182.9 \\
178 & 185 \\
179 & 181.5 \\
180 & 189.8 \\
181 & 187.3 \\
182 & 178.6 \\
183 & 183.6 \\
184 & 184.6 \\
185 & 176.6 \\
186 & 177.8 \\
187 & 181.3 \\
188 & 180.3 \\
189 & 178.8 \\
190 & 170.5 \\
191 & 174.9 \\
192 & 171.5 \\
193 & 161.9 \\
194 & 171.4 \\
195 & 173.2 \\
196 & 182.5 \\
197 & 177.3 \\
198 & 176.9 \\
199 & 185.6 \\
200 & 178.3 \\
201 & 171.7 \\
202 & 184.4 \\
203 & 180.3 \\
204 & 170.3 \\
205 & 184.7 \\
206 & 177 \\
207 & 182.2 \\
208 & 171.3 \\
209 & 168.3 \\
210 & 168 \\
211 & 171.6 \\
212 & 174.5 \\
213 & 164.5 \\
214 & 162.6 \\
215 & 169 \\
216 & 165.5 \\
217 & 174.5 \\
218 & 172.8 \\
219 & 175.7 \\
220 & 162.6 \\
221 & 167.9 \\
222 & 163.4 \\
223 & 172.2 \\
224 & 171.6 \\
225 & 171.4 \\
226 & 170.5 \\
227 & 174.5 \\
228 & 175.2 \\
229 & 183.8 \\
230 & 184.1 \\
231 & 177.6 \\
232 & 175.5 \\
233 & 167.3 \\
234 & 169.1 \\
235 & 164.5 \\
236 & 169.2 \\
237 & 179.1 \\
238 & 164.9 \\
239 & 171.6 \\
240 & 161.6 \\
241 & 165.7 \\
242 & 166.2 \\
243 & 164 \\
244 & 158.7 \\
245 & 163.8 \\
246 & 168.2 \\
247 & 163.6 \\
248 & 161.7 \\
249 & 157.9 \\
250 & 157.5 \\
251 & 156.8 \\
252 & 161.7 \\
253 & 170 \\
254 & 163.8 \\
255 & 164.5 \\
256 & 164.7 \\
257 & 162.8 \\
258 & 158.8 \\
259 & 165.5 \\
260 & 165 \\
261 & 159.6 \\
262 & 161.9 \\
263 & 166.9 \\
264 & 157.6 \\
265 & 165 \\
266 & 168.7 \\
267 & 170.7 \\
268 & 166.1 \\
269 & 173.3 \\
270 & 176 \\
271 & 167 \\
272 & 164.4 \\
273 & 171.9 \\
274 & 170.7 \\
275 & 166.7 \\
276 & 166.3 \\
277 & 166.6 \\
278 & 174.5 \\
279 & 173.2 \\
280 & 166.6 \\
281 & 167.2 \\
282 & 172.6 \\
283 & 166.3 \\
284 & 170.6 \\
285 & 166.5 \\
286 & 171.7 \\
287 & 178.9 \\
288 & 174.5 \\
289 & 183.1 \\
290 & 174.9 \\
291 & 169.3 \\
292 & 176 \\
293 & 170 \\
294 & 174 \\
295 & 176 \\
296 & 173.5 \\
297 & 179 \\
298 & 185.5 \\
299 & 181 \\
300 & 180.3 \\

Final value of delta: 0.566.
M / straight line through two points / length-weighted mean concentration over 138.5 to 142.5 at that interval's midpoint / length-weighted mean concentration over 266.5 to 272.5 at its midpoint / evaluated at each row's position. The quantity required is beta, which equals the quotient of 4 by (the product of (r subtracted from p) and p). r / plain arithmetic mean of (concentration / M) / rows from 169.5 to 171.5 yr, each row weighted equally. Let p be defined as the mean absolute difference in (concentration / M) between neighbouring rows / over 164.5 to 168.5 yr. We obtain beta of -418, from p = 0.011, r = 0.91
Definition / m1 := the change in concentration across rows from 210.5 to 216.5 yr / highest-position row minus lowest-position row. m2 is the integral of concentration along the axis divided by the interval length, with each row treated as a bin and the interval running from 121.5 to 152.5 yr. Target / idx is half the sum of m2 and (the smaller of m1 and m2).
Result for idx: 96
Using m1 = -6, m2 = 198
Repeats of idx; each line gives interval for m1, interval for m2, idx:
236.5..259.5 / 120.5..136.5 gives 92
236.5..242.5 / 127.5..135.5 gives 94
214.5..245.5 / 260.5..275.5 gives 81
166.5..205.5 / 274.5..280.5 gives 89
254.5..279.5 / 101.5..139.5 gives 103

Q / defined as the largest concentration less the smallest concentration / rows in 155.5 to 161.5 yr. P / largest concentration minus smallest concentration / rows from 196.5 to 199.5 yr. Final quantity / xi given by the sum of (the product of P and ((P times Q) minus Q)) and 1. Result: 912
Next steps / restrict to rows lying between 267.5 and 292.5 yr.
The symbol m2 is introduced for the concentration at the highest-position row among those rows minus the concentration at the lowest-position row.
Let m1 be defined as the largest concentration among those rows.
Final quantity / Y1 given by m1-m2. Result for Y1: 173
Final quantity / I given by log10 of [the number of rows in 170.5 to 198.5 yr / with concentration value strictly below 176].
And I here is 0.9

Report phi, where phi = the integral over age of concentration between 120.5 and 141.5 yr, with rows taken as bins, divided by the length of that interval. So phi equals 198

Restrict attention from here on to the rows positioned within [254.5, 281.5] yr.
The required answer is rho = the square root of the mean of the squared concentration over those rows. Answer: 167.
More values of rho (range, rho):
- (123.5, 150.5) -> 197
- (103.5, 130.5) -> 195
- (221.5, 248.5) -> 170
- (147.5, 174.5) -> 183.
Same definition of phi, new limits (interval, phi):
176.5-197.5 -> 179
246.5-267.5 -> 163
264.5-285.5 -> 169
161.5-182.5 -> 179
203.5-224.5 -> 171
